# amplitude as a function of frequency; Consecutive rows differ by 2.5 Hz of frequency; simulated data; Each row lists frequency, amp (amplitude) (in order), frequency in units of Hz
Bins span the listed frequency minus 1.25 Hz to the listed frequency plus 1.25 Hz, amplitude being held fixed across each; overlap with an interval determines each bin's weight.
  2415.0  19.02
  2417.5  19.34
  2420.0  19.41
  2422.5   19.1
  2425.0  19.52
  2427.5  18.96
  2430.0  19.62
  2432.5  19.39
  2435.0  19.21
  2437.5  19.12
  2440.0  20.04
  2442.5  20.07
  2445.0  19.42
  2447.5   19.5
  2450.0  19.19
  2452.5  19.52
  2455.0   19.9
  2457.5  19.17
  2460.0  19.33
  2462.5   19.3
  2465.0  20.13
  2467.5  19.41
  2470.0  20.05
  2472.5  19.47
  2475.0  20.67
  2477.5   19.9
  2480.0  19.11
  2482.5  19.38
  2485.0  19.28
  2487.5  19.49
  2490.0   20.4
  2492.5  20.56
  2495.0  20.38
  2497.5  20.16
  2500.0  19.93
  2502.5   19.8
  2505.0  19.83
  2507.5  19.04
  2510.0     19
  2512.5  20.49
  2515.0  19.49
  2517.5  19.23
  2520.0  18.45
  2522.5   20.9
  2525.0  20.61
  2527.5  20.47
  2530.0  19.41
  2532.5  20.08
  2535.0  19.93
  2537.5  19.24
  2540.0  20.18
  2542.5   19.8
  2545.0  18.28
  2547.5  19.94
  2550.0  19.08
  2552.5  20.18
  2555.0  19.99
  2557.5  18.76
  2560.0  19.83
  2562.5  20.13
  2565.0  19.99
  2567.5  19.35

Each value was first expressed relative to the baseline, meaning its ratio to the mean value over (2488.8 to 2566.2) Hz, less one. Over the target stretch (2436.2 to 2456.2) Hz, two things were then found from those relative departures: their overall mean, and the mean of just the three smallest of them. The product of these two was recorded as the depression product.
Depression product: 0.0003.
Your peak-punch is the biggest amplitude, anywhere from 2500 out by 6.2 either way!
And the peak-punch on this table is 20.38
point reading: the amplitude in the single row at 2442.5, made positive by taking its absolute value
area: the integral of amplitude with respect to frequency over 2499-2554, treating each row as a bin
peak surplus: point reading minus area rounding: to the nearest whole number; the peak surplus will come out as -1063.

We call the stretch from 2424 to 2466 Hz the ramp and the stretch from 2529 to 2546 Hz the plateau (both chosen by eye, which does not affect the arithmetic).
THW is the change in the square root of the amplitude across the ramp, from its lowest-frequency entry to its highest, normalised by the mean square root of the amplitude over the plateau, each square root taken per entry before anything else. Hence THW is 0.015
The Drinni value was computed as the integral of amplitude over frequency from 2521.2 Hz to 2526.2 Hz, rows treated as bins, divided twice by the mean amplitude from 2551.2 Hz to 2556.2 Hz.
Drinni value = 0.257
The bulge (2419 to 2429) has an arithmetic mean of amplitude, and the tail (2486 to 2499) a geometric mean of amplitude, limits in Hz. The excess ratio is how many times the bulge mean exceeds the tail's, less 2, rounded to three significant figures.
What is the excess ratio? -1.05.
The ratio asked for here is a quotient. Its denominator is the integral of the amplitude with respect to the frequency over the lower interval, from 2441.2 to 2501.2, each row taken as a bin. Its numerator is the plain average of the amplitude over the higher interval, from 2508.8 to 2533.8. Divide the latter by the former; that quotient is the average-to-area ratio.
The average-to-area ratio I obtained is 0.017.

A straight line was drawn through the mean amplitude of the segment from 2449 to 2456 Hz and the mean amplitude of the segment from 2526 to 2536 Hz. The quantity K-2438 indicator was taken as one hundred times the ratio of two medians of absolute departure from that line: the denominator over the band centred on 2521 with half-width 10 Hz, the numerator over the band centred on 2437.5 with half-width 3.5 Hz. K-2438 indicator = 52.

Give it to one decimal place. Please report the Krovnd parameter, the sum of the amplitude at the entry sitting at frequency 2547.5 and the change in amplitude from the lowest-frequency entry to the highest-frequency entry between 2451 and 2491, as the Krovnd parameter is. 20.8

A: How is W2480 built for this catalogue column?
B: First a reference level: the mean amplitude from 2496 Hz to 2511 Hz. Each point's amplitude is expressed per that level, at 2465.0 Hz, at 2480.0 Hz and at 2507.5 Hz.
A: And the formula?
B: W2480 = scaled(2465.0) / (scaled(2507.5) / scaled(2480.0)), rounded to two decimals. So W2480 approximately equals 1.03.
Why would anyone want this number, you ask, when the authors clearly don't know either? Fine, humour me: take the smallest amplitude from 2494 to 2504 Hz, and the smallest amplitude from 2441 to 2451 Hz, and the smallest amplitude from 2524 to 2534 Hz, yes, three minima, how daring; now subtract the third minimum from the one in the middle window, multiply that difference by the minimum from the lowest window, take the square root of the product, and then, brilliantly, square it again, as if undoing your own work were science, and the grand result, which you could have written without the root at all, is 7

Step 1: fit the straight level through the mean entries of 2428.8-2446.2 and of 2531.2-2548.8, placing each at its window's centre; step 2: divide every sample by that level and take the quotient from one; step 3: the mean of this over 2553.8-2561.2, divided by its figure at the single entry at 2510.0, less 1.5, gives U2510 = -1.3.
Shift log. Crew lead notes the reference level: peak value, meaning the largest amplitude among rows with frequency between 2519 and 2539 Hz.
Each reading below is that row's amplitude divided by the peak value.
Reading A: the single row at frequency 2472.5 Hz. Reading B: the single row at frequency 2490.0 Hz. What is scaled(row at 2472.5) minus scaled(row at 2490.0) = -0.044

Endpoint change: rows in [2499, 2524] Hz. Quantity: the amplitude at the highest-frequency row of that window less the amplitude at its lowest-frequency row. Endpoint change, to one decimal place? 1.0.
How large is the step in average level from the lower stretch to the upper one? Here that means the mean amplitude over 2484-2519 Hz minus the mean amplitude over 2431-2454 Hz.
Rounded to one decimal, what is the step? 0.3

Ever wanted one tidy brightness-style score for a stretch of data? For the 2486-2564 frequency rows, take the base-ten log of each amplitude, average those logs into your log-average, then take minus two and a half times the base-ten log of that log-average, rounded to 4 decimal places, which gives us -0.2814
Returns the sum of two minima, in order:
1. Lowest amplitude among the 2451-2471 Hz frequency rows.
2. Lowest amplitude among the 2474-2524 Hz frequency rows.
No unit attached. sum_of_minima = 37.6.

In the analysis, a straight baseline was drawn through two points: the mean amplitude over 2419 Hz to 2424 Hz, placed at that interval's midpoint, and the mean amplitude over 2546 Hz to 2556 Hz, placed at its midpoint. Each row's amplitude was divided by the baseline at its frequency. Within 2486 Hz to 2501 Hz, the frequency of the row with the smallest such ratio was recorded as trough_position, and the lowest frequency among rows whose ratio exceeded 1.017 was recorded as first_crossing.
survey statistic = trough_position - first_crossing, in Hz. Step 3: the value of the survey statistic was -2.5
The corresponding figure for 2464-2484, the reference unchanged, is 15.0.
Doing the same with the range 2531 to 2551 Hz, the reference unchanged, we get 12.5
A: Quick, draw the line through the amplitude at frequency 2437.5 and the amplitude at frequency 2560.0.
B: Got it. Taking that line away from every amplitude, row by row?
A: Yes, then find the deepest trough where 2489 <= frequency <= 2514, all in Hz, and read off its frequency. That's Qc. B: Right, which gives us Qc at 2510.0 Hz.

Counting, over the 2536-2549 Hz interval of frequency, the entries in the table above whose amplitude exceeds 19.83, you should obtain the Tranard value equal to 2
